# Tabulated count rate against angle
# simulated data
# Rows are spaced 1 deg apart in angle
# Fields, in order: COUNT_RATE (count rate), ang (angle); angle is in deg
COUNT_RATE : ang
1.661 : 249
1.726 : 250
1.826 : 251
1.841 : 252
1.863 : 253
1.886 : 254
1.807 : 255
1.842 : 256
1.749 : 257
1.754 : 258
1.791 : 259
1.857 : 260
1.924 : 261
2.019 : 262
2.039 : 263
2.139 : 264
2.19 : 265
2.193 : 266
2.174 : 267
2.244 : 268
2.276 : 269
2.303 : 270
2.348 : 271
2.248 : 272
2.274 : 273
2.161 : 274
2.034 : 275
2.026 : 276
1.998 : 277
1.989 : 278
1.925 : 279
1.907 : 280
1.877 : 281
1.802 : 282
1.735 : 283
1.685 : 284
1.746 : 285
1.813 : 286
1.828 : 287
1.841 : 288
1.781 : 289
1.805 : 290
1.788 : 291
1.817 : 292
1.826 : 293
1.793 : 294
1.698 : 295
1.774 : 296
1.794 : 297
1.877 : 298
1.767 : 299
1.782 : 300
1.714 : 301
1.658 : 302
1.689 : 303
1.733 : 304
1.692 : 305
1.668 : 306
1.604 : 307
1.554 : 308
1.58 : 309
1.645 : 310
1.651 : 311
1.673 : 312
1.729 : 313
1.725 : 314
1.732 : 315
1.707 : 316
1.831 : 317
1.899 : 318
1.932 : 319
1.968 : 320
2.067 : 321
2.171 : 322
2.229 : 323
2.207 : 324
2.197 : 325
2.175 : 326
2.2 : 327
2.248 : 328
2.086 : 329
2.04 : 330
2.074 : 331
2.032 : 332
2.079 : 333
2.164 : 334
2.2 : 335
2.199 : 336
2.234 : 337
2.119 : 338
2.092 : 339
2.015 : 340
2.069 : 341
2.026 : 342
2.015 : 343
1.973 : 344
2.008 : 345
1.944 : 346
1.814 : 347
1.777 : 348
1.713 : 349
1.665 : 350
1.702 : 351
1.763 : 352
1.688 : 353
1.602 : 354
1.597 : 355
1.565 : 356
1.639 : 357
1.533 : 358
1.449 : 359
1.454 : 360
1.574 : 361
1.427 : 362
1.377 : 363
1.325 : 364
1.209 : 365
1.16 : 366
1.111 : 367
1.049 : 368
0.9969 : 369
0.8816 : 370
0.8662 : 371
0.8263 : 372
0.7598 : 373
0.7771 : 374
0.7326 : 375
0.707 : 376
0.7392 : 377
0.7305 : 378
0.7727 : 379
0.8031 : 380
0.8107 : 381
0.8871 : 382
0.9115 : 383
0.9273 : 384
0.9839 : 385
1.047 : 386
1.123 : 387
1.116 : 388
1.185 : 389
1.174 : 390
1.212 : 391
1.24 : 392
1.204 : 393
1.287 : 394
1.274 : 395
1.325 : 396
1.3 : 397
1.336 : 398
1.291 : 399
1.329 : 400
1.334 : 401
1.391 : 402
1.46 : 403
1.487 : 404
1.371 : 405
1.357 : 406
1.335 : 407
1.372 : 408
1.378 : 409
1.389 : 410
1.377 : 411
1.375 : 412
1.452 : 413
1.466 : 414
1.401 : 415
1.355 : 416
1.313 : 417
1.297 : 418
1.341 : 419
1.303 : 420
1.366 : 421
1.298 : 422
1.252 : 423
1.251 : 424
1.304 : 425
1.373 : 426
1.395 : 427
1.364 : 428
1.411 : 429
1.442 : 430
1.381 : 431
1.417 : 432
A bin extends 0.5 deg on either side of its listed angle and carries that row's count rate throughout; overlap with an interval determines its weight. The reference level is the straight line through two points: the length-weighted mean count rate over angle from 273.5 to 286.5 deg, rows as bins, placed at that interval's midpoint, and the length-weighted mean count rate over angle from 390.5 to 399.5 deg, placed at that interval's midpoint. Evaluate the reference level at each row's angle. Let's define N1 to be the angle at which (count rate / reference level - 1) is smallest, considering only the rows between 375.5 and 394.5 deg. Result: 376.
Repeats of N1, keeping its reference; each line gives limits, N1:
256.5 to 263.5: 257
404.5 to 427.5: 407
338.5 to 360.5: 359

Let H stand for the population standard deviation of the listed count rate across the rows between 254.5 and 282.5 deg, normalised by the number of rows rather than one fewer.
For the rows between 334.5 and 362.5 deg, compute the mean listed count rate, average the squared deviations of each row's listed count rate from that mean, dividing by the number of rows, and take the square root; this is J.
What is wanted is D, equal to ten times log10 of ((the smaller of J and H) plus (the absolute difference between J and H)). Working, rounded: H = 0.183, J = 0.25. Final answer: -6.1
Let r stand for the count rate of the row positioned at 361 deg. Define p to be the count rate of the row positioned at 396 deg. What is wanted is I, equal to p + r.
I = 2.90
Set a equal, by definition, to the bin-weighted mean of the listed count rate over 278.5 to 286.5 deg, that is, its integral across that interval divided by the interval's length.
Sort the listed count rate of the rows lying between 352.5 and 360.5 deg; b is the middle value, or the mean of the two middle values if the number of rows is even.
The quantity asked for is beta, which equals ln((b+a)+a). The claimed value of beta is 1.6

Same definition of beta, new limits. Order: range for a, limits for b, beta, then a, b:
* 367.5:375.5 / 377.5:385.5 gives 0.9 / 0.9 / 0.8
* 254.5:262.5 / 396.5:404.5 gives 1.6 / 1.8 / 1.3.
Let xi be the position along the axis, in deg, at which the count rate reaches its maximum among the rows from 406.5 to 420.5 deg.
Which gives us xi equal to 414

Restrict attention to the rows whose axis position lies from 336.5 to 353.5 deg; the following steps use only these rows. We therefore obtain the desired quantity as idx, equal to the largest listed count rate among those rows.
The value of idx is 2.234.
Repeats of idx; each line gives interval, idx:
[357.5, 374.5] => 1.574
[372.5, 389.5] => 1.185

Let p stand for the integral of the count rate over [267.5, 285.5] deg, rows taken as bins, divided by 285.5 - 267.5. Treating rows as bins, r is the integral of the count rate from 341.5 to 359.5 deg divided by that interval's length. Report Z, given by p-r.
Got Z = 0.28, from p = 2.03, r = 1.7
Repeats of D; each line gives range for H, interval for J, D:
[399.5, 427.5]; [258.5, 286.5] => -7.2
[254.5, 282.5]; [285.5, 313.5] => -7.4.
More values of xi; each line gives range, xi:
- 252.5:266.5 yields 266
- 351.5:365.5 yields 352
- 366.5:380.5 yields 367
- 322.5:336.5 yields 328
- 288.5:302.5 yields 298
